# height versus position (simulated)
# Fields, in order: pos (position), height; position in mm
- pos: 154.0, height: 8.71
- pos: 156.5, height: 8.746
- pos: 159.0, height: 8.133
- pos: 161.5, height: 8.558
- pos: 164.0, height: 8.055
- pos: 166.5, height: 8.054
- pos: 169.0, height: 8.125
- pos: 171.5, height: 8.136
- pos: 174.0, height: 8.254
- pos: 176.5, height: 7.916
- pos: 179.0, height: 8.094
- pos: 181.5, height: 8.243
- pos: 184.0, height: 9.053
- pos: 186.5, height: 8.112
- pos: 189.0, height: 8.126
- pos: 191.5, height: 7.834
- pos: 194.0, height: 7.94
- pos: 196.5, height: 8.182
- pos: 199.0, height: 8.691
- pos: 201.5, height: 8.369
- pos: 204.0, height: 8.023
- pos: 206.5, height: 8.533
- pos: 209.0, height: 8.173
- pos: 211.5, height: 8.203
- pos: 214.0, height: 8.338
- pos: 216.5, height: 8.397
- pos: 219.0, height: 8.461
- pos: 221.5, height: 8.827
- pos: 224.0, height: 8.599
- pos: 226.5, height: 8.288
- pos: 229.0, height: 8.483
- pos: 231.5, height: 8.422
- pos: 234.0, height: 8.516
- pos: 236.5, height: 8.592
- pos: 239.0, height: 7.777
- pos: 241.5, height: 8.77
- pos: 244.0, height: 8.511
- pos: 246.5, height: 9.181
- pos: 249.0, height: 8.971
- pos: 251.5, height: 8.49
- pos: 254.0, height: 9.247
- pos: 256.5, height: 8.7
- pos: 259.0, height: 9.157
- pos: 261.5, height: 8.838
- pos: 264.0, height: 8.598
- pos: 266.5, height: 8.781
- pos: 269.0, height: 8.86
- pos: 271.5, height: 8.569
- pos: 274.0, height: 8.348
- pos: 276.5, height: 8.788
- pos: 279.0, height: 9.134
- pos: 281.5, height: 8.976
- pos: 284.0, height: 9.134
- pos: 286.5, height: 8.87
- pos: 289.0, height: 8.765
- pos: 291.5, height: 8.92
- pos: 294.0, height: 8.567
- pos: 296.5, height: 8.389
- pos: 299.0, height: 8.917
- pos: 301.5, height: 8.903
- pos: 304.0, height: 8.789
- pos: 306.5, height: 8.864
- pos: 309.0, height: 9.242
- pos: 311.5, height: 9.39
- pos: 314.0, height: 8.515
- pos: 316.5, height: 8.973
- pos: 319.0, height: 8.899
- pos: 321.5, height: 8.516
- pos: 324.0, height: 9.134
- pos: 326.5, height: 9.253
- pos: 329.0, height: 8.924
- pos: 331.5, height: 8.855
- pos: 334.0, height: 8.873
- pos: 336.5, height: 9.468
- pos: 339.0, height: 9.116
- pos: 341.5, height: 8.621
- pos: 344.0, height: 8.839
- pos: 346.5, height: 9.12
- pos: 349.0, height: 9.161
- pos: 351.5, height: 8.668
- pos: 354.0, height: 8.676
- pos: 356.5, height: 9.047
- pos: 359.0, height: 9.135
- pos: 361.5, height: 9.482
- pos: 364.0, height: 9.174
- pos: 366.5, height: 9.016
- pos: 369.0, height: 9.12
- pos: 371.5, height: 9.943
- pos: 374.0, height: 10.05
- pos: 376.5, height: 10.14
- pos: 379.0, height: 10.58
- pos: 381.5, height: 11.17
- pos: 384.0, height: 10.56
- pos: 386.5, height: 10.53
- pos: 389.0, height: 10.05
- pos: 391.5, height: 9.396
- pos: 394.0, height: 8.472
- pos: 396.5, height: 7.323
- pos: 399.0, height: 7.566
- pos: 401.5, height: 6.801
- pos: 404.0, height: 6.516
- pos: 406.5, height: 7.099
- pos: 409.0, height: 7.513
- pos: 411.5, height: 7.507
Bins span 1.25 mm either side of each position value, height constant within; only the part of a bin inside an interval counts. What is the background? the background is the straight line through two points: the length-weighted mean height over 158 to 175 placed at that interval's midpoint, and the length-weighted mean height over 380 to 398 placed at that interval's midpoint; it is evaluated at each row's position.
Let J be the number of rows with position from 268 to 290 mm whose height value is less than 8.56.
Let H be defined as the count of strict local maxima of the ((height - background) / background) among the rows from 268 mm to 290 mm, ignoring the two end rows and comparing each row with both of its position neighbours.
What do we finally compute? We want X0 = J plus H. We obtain 3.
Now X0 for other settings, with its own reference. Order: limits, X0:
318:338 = 2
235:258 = 6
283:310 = 3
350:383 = 1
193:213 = 9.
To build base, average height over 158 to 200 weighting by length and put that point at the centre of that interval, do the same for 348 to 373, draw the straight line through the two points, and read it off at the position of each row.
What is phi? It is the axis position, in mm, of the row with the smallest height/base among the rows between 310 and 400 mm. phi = 396.5 mm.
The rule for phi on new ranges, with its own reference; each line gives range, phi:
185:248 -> 239.0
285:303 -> 296.5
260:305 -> 296.5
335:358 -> 354.0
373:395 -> 394.0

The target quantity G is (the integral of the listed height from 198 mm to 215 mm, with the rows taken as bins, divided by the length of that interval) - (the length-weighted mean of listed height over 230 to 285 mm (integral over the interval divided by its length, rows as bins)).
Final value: -0.4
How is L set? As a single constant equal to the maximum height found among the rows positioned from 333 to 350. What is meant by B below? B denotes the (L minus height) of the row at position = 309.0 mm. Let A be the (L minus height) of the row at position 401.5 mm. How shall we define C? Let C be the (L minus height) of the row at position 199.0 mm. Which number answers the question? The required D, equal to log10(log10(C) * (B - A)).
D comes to -0.6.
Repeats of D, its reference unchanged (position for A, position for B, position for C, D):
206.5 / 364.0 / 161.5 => -1.6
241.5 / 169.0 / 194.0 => -0.9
